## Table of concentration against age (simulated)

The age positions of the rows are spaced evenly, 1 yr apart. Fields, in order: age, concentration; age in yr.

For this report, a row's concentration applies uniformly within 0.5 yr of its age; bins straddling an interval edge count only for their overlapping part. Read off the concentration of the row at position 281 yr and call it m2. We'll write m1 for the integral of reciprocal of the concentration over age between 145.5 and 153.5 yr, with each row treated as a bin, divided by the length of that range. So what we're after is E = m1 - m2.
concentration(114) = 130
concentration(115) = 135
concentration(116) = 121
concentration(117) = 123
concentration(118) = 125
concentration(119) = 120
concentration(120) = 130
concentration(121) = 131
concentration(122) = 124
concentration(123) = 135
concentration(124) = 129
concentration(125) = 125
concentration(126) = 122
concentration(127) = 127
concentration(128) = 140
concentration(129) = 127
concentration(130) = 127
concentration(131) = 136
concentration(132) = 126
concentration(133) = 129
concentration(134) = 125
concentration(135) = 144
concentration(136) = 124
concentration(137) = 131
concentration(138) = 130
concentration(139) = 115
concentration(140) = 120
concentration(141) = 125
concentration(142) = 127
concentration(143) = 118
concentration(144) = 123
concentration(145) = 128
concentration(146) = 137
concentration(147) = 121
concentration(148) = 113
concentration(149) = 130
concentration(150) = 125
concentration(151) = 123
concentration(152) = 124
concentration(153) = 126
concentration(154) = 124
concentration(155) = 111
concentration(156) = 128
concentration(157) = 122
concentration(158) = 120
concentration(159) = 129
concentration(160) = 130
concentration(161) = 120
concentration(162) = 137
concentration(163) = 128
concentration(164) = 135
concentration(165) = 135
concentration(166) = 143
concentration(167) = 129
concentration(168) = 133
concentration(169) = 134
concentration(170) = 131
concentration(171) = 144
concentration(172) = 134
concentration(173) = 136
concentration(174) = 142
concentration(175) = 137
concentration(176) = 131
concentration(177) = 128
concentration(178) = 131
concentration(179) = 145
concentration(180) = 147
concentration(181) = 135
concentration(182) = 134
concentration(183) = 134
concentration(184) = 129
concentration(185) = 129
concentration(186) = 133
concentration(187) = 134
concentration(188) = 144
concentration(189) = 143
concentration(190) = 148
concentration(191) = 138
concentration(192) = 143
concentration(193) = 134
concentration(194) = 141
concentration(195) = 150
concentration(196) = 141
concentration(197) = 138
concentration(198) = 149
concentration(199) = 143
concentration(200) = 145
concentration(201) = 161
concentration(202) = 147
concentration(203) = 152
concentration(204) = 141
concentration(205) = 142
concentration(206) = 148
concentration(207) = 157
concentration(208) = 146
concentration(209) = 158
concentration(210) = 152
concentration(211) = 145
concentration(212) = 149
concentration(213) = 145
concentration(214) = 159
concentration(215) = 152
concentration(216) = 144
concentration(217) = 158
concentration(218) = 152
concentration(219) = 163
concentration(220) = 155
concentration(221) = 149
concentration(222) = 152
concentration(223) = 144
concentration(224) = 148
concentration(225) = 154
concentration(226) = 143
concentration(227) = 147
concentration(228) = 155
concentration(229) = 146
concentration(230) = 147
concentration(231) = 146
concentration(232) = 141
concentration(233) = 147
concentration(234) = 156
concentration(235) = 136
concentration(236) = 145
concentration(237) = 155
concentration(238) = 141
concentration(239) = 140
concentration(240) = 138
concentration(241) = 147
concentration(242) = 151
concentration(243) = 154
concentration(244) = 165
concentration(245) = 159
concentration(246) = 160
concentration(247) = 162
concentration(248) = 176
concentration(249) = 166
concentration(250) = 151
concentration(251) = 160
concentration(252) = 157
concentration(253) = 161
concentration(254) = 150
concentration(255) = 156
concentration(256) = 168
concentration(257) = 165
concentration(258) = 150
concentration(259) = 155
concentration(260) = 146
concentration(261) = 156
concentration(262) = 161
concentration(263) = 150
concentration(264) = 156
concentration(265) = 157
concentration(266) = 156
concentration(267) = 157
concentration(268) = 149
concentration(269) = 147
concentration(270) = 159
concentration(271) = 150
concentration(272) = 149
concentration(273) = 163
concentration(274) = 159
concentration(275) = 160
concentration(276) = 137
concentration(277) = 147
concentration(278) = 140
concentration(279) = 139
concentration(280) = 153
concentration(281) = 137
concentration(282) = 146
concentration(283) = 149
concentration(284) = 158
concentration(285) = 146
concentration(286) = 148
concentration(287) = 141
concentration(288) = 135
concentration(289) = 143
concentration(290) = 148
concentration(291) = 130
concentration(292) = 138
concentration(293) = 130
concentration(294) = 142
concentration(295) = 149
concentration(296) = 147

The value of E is -137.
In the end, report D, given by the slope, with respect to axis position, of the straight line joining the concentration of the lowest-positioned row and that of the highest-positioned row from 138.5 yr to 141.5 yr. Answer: 5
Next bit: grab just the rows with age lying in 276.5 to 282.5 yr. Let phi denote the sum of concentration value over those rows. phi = 862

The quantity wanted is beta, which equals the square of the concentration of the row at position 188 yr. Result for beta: 20736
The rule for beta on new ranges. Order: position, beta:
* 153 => 15876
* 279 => 19321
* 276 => 18769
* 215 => 23104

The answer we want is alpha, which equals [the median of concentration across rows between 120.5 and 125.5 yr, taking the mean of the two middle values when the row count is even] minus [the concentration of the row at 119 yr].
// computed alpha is 9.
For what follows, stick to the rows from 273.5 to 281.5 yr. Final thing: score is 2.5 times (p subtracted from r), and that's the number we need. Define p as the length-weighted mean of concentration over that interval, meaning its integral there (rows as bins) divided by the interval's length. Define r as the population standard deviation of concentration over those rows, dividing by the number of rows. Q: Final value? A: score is -344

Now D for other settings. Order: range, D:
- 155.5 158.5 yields -4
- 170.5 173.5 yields -4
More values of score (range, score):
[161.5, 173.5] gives -326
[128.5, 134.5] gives -312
